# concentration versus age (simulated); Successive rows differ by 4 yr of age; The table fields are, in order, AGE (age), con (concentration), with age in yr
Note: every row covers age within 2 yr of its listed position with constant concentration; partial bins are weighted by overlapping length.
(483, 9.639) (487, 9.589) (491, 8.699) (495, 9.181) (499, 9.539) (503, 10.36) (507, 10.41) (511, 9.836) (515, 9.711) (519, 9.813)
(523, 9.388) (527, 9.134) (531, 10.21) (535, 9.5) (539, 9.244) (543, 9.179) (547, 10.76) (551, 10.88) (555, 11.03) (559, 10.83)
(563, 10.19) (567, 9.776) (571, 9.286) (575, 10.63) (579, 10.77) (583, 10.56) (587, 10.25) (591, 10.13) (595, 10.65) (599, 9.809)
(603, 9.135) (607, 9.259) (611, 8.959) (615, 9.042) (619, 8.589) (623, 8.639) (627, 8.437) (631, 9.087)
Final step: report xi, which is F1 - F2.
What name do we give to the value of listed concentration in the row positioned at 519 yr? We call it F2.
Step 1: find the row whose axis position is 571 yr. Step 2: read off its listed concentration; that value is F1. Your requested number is -0.5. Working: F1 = 9.286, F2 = 9.813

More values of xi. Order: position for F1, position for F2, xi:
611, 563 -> -1.2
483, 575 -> -1.0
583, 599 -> 0.8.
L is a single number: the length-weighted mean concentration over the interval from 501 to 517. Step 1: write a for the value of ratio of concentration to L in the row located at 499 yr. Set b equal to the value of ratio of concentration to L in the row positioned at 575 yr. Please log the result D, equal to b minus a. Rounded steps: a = 0.95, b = 1.05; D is 0.11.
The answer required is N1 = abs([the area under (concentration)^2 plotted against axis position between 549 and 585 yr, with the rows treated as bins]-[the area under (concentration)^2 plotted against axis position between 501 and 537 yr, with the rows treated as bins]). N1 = 457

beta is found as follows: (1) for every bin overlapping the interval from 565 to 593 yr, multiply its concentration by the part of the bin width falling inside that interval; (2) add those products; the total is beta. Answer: 286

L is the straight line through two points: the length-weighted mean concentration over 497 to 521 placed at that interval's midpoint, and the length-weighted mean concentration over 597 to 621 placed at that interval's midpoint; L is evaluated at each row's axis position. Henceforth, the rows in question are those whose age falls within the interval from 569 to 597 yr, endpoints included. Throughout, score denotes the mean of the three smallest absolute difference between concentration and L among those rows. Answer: 0.65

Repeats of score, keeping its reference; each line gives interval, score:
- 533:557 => 0.39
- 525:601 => 0.23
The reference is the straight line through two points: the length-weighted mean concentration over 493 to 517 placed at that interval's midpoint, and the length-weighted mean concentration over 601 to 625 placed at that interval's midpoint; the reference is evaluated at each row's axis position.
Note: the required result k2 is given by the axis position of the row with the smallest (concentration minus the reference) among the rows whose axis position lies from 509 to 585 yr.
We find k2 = 527 yr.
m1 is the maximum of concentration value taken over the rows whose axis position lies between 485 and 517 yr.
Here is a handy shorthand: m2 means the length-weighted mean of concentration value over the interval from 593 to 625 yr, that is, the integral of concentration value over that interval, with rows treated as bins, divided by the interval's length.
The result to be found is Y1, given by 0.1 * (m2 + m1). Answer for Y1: 1.97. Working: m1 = 10.41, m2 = 9.3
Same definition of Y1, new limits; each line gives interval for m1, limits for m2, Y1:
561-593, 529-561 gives 2.10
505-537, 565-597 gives 2.07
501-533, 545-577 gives 2.08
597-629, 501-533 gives 1.97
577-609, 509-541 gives 2.04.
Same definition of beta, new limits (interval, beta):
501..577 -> 761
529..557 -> 283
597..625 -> 254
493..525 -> 313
